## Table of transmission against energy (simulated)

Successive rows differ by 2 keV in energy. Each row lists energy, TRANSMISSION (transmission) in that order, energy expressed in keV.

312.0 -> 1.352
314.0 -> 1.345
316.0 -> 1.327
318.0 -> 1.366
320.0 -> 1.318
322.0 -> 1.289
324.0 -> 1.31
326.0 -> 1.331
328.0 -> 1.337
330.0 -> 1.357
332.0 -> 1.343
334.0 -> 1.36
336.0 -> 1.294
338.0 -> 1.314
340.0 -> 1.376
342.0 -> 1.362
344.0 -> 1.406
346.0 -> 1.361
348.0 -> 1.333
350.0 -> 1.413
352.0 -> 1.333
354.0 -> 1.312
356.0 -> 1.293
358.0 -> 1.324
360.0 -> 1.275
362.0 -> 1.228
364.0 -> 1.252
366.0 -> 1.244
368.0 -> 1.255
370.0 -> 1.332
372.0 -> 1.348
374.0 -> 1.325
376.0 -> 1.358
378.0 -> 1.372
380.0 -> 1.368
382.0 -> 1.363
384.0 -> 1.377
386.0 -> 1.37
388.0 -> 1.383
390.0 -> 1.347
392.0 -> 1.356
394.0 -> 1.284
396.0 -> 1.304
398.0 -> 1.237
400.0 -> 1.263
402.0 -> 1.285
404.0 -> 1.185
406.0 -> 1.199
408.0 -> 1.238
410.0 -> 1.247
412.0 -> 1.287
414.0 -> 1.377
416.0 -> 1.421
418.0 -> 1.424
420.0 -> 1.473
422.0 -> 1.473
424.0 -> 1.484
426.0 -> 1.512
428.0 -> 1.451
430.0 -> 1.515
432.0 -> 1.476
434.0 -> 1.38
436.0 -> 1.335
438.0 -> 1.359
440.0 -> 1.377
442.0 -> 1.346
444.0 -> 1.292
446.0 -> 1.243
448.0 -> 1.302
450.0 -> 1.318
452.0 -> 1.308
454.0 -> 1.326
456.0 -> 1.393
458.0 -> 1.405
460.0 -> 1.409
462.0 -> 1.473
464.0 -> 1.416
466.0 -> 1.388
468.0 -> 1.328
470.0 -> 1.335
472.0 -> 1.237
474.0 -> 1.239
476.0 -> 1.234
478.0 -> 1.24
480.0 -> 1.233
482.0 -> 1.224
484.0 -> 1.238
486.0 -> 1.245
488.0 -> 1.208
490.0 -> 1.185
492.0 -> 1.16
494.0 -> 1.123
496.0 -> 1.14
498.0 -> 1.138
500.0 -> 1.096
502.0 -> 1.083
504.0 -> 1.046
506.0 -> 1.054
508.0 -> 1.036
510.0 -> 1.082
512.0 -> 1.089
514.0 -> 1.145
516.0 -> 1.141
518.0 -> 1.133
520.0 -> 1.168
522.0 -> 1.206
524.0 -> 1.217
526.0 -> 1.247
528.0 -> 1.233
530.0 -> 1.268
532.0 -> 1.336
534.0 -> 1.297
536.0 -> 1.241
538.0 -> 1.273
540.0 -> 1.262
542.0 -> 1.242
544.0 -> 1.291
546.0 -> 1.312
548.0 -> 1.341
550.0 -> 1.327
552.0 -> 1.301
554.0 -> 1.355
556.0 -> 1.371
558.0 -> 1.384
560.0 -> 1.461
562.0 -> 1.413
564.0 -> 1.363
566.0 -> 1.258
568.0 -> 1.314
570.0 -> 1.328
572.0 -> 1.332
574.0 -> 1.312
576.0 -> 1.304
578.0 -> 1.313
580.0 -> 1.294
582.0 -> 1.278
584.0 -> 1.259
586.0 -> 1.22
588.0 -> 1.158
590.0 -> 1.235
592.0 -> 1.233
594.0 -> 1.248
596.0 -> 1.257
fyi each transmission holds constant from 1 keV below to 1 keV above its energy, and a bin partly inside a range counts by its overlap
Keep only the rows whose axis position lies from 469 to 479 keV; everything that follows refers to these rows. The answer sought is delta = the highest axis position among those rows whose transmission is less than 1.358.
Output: 478.0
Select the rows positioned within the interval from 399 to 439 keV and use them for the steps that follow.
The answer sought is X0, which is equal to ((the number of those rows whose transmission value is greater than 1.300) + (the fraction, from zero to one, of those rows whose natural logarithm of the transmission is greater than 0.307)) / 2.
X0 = 6.8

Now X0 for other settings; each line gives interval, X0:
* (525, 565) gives 5.6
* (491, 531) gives 0.0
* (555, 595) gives 5.6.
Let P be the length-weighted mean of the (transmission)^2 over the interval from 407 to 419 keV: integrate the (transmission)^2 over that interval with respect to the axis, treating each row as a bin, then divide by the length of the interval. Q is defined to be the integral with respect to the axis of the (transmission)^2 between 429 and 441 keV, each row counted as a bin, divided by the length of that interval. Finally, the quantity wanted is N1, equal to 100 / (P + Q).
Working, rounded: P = 1.78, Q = 2.0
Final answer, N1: 27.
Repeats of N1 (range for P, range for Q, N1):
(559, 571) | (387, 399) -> 28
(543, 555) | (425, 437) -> 26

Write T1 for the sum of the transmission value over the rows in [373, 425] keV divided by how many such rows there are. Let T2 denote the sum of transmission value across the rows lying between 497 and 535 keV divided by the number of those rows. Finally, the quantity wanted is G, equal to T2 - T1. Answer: -0.18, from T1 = 1.34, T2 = 1.16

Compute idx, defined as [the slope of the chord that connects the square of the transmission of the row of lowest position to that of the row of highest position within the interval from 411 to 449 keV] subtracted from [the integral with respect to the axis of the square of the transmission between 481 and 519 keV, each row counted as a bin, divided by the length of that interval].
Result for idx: 1.29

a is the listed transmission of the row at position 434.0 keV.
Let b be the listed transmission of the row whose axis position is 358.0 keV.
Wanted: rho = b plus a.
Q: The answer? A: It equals 2.7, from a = 1.38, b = 1.324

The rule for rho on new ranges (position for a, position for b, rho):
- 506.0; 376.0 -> 2.4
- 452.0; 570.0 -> 2.6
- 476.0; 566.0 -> 2.5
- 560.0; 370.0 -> 2.8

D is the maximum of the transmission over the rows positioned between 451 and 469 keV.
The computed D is 1.473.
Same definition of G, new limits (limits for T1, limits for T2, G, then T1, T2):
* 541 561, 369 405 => -0.01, 1.34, 1.33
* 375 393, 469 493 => -0.13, 1.37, 1.23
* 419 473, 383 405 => -0.08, 1.38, 1.31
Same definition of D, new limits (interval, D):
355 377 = 1.358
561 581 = 1.413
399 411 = 1.285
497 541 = 1.336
